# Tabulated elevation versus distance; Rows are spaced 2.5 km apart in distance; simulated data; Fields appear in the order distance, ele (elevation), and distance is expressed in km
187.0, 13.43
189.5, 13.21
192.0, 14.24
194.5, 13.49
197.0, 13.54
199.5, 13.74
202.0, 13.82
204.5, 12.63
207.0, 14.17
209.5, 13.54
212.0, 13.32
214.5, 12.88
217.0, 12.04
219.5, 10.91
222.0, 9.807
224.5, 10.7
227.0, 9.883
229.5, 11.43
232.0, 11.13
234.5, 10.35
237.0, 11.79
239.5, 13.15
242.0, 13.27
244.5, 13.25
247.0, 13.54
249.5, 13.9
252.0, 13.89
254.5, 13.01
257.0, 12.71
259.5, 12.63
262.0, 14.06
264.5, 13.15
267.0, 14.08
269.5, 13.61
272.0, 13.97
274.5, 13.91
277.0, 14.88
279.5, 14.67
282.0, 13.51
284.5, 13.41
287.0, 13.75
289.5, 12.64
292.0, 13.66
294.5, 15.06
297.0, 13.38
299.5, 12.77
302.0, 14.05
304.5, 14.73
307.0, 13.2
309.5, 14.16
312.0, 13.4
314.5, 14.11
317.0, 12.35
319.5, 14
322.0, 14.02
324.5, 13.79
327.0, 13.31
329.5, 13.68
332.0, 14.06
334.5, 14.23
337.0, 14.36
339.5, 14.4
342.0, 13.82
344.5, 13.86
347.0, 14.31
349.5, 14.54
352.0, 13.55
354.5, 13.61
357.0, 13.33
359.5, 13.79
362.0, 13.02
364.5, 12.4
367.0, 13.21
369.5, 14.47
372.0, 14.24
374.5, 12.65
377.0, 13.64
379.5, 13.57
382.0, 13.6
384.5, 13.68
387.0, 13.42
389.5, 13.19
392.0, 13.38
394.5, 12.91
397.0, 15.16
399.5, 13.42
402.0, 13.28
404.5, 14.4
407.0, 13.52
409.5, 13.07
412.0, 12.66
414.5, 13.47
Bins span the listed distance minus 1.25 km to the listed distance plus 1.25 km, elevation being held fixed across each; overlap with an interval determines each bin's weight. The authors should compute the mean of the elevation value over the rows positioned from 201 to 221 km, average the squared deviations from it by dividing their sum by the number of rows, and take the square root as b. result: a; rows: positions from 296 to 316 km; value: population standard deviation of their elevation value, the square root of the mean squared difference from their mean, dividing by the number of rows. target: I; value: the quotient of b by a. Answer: 1.65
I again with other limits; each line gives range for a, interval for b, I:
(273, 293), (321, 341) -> 0.52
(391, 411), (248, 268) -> 0.82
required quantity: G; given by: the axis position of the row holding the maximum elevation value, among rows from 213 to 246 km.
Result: 242.0 km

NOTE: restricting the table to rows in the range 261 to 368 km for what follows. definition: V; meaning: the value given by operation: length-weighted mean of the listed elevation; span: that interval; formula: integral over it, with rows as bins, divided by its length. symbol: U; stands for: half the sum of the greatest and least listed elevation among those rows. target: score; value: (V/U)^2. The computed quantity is 1.01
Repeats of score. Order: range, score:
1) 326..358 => 1.00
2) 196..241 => 1.03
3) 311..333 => 1.06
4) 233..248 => 1.10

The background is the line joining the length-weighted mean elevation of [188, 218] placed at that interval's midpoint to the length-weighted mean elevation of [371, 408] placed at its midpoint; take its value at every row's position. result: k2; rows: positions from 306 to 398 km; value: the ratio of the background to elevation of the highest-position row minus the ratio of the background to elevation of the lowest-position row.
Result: -0.13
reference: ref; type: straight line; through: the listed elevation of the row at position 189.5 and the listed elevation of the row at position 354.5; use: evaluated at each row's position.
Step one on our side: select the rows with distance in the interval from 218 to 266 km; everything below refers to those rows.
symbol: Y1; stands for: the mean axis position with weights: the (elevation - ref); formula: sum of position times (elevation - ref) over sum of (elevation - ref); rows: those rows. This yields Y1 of 228.3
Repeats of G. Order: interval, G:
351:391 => 369.5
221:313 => 294.5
